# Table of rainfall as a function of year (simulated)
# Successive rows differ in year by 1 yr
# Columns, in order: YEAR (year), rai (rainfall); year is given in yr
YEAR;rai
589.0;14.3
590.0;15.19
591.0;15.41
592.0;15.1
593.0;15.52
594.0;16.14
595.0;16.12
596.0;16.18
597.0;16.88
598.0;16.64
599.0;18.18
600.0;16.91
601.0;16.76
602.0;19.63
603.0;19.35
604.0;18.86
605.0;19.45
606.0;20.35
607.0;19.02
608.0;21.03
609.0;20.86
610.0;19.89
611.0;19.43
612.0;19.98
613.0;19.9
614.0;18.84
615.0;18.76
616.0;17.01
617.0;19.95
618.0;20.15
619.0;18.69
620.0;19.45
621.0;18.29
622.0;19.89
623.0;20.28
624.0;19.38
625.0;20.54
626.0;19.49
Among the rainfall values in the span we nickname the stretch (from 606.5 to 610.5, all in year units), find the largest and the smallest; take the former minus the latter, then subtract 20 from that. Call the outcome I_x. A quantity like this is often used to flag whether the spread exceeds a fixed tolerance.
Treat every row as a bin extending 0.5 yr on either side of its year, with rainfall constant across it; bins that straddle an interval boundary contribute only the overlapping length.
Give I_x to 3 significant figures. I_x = -18.0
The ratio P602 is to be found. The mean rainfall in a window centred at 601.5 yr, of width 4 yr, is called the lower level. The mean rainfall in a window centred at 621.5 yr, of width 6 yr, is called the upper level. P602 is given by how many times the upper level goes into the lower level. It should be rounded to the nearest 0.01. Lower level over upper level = 0.94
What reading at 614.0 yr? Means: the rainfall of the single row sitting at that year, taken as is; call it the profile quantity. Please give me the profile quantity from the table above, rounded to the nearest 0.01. 18.84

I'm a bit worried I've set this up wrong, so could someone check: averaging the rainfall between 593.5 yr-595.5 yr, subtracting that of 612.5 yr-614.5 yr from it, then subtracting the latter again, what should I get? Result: -22.6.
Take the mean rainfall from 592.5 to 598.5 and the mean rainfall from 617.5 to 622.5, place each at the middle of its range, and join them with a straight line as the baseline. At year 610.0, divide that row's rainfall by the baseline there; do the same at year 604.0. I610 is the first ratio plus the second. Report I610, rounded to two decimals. 2.19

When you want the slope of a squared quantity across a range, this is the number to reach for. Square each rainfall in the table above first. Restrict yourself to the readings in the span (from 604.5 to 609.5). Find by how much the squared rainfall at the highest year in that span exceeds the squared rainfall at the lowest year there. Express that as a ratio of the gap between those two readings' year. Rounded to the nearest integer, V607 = 14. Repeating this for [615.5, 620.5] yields 22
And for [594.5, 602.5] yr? 18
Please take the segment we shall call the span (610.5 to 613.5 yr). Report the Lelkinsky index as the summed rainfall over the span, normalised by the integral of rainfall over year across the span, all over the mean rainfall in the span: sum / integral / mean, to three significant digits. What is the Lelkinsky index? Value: 0.0506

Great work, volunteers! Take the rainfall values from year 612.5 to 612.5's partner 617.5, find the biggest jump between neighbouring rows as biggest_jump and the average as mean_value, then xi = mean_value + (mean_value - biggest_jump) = 35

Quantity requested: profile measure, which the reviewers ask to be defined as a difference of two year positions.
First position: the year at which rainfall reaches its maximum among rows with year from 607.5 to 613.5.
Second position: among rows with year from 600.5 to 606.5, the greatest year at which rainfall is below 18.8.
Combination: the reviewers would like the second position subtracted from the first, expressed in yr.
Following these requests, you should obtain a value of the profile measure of 7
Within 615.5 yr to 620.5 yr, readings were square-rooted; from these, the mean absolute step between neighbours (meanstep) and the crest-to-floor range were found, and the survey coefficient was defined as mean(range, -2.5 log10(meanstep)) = 1.20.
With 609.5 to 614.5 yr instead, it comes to 1.58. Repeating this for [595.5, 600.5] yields 1.30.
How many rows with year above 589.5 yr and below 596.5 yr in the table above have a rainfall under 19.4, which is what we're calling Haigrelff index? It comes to 7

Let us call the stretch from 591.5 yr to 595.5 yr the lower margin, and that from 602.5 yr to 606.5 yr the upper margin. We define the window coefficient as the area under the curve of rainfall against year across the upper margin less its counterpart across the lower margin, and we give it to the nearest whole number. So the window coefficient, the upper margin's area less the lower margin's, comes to 15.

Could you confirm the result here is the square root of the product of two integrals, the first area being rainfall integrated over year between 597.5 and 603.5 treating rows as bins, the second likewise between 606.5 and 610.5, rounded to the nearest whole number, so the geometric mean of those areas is 93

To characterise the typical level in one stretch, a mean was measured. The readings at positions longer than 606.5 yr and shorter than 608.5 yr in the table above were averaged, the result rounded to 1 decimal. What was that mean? 20.0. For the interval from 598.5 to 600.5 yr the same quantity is 17.5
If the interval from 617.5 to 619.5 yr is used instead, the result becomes 19.4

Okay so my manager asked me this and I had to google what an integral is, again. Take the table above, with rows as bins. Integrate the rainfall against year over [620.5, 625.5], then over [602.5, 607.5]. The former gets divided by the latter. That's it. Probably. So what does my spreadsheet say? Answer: 1.01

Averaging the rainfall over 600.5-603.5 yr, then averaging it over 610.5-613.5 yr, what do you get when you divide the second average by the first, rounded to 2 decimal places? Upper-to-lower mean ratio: 1.06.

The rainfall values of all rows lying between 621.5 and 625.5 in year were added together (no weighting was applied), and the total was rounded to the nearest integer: 80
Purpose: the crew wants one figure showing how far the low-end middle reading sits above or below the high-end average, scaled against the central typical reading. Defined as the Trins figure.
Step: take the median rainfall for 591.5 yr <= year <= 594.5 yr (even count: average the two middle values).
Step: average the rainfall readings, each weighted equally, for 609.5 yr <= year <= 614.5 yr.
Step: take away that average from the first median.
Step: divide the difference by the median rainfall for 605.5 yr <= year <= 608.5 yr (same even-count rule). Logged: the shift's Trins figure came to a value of -0.201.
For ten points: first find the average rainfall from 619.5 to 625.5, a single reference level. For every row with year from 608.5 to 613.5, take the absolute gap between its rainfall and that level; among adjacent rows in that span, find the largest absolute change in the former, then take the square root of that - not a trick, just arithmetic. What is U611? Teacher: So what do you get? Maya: 0.98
